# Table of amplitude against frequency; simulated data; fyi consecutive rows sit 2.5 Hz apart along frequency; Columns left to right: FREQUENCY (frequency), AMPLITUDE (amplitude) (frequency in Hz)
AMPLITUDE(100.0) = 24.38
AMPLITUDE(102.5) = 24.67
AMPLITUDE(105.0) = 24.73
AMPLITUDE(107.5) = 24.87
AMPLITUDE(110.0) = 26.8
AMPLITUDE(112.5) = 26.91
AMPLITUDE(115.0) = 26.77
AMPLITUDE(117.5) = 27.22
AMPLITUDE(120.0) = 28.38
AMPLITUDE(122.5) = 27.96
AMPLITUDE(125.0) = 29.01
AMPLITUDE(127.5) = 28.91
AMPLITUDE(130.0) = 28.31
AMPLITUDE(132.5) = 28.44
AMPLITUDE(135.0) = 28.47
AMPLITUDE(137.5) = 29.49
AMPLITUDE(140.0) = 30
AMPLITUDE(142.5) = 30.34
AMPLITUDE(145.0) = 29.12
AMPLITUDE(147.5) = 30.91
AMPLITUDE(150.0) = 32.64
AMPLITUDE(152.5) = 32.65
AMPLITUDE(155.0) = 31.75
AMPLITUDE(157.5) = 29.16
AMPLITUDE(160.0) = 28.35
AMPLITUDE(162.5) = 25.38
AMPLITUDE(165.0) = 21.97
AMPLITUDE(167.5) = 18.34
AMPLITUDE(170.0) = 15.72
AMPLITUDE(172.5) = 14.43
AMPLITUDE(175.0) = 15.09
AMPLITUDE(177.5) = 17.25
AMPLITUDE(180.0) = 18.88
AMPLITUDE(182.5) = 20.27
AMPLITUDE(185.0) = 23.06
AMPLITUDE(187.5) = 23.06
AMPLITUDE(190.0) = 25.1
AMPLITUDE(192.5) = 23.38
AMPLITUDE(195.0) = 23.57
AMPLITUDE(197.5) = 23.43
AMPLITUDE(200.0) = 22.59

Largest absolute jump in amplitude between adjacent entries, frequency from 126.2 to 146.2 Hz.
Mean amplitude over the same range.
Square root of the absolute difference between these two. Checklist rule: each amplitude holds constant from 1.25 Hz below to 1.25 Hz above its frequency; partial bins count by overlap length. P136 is 5.3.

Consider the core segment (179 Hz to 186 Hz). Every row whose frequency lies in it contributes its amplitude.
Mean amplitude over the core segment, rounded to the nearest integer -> 21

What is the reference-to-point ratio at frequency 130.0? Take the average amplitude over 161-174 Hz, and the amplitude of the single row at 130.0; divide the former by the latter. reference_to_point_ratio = 0.68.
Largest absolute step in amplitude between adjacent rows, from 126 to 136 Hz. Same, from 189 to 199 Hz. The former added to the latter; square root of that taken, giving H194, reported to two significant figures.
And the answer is 1.5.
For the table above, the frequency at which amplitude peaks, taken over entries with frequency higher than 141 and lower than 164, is 152.5 Hz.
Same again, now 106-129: 125.0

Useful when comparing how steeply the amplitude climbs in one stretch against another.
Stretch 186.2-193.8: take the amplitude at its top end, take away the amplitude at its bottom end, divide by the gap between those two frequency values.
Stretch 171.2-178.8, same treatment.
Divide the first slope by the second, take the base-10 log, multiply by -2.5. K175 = 2.4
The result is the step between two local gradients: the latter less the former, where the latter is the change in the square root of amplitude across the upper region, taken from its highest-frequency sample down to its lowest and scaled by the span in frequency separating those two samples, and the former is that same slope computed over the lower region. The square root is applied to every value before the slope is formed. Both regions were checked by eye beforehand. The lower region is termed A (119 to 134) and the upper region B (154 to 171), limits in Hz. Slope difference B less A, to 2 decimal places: -0.11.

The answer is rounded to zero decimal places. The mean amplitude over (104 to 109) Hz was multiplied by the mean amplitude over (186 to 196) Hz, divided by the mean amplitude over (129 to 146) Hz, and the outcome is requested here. 20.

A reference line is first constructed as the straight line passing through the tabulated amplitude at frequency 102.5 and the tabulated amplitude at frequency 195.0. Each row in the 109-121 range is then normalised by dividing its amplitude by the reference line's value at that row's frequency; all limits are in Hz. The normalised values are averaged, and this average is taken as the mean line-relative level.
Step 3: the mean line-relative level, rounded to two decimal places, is 1.11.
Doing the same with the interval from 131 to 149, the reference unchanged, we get 1.22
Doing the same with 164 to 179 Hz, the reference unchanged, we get 0.72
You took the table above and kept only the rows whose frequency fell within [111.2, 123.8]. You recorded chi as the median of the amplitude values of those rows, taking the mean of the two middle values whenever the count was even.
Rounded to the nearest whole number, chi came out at 27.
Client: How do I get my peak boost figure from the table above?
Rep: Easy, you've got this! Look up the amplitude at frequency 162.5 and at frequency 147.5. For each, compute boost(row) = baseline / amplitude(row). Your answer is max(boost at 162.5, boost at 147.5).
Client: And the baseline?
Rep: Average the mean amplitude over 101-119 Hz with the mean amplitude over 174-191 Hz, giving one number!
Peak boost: 0.91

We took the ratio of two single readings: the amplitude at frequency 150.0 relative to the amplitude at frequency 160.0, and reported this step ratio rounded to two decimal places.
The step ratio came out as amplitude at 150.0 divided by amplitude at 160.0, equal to 1.15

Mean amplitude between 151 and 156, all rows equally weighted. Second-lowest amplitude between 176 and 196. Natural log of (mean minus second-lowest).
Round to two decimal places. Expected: 2.59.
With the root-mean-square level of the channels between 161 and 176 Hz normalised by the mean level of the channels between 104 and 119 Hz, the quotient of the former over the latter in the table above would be 0.72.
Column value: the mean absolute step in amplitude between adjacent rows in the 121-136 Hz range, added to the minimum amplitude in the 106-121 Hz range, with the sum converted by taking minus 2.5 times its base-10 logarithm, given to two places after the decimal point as -3.51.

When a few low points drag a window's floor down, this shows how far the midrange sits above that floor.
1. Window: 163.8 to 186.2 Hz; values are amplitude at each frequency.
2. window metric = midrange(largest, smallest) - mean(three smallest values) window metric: 3.7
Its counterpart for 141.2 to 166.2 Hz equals 2.1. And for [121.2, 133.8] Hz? 0.2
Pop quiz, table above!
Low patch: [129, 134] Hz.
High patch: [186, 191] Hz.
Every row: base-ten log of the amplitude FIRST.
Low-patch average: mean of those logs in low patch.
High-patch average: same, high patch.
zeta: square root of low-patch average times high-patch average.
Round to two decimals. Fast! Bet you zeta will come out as 1.42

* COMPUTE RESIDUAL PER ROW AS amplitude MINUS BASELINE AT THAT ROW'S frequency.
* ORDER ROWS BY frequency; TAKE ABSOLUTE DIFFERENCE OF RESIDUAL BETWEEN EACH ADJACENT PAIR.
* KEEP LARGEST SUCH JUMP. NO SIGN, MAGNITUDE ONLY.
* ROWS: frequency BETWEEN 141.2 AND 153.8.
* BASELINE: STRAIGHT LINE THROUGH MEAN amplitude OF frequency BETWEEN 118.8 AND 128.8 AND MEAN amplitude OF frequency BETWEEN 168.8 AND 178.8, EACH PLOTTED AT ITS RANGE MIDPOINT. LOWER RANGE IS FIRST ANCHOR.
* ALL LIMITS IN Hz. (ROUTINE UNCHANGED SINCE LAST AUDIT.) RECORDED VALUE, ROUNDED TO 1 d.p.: 2.4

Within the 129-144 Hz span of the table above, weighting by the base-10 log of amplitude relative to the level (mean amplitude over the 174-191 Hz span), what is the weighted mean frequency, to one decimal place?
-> 136.6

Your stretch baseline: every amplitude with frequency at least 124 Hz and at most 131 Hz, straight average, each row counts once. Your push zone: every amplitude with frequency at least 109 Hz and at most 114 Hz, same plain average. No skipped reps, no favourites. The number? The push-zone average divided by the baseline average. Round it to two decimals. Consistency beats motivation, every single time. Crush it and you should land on 0.93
